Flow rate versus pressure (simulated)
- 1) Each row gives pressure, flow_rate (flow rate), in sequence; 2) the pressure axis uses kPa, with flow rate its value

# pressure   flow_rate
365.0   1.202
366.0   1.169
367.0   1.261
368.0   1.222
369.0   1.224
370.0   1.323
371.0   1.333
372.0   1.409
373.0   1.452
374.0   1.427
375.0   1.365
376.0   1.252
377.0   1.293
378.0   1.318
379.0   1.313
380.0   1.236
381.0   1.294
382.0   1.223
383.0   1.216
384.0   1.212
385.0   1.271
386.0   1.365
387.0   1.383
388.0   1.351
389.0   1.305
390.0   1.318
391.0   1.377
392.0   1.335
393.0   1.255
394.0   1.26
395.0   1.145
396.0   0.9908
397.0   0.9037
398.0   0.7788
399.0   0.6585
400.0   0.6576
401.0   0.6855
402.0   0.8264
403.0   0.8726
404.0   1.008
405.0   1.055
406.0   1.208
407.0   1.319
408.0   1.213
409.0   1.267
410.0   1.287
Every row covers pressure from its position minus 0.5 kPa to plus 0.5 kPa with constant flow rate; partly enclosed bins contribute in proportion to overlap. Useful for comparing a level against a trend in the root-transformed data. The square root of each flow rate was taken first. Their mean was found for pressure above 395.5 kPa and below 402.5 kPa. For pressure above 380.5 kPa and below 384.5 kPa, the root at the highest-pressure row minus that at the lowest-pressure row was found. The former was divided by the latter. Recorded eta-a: -24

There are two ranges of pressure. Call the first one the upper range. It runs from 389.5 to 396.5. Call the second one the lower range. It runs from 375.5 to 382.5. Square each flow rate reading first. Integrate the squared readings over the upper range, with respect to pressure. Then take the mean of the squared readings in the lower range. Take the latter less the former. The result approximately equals -9.2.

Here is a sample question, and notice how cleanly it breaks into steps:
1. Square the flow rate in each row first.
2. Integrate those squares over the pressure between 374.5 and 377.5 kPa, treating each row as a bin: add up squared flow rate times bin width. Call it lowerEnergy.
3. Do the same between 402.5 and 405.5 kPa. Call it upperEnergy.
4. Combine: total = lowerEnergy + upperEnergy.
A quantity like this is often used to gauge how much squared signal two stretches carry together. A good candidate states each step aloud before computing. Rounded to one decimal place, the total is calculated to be 8.0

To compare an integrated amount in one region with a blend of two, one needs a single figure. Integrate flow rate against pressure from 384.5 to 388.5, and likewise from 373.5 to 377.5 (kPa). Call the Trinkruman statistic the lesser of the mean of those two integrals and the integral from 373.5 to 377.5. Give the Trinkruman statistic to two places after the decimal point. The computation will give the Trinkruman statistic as 5.34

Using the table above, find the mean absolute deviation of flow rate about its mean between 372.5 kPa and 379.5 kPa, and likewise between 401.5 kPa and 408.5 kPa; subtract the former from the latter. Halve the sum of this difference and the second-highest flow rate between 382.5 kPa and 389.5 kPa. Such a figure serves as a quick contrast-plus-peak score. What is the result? 0.728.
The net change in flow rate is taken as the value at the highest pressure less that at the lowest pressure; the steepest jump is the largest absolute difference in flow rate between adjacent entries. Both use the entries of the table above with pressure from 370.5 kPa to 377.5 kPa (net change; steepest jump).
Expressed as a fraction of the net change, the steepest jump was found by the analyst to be -2.8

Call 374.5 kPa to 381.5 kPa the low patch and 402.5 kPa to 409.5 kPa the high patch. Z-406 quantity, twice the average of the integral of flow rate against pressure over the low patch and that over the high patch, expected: 17.0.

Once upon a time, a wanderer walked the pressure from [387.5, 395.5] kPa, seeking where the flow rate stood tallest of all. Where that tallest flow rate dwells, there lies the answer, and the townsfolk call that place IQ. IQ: 391.0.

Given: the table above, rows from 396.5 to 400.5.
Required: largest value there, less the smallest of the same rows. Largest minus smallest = 0.25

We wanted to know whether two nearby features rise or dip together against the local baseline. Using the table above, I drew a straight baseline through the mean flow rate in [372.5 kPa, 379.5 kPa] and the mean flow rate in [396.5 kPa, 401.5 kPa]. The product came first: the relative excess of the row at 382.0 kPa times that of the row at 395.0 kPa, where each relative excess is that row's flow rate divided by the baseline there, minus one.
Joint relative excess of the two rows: 0.011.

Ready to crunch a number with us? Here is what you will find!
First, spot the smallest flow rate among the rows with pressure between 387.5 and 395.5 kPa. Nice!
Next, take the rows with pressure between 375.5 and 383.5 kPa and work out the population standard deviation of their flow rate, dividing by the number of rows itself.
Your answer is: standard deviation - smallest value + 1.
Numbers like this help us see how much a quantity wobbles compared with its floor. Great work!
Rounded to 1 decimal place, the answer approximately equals -0.1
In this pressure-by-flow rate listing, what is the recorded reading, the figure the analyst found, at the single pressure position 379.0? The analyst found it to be 1.313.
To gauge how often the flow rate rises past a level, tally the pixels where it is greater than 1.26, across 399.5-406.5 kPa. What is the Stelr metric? 0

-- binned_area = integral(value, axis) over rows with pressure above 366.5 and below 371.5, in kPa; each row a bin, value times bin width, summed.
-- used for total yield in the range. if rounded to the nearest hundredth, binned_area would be 6.36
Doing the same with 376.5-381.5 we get 6.45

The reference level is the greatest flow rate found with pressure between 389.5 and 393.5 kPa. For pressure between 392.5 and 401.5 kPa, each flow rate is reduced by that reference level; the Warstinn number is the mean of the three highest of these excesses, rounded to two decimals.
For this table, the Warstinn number -0.16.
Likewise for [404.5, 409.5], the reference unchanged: -0.11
